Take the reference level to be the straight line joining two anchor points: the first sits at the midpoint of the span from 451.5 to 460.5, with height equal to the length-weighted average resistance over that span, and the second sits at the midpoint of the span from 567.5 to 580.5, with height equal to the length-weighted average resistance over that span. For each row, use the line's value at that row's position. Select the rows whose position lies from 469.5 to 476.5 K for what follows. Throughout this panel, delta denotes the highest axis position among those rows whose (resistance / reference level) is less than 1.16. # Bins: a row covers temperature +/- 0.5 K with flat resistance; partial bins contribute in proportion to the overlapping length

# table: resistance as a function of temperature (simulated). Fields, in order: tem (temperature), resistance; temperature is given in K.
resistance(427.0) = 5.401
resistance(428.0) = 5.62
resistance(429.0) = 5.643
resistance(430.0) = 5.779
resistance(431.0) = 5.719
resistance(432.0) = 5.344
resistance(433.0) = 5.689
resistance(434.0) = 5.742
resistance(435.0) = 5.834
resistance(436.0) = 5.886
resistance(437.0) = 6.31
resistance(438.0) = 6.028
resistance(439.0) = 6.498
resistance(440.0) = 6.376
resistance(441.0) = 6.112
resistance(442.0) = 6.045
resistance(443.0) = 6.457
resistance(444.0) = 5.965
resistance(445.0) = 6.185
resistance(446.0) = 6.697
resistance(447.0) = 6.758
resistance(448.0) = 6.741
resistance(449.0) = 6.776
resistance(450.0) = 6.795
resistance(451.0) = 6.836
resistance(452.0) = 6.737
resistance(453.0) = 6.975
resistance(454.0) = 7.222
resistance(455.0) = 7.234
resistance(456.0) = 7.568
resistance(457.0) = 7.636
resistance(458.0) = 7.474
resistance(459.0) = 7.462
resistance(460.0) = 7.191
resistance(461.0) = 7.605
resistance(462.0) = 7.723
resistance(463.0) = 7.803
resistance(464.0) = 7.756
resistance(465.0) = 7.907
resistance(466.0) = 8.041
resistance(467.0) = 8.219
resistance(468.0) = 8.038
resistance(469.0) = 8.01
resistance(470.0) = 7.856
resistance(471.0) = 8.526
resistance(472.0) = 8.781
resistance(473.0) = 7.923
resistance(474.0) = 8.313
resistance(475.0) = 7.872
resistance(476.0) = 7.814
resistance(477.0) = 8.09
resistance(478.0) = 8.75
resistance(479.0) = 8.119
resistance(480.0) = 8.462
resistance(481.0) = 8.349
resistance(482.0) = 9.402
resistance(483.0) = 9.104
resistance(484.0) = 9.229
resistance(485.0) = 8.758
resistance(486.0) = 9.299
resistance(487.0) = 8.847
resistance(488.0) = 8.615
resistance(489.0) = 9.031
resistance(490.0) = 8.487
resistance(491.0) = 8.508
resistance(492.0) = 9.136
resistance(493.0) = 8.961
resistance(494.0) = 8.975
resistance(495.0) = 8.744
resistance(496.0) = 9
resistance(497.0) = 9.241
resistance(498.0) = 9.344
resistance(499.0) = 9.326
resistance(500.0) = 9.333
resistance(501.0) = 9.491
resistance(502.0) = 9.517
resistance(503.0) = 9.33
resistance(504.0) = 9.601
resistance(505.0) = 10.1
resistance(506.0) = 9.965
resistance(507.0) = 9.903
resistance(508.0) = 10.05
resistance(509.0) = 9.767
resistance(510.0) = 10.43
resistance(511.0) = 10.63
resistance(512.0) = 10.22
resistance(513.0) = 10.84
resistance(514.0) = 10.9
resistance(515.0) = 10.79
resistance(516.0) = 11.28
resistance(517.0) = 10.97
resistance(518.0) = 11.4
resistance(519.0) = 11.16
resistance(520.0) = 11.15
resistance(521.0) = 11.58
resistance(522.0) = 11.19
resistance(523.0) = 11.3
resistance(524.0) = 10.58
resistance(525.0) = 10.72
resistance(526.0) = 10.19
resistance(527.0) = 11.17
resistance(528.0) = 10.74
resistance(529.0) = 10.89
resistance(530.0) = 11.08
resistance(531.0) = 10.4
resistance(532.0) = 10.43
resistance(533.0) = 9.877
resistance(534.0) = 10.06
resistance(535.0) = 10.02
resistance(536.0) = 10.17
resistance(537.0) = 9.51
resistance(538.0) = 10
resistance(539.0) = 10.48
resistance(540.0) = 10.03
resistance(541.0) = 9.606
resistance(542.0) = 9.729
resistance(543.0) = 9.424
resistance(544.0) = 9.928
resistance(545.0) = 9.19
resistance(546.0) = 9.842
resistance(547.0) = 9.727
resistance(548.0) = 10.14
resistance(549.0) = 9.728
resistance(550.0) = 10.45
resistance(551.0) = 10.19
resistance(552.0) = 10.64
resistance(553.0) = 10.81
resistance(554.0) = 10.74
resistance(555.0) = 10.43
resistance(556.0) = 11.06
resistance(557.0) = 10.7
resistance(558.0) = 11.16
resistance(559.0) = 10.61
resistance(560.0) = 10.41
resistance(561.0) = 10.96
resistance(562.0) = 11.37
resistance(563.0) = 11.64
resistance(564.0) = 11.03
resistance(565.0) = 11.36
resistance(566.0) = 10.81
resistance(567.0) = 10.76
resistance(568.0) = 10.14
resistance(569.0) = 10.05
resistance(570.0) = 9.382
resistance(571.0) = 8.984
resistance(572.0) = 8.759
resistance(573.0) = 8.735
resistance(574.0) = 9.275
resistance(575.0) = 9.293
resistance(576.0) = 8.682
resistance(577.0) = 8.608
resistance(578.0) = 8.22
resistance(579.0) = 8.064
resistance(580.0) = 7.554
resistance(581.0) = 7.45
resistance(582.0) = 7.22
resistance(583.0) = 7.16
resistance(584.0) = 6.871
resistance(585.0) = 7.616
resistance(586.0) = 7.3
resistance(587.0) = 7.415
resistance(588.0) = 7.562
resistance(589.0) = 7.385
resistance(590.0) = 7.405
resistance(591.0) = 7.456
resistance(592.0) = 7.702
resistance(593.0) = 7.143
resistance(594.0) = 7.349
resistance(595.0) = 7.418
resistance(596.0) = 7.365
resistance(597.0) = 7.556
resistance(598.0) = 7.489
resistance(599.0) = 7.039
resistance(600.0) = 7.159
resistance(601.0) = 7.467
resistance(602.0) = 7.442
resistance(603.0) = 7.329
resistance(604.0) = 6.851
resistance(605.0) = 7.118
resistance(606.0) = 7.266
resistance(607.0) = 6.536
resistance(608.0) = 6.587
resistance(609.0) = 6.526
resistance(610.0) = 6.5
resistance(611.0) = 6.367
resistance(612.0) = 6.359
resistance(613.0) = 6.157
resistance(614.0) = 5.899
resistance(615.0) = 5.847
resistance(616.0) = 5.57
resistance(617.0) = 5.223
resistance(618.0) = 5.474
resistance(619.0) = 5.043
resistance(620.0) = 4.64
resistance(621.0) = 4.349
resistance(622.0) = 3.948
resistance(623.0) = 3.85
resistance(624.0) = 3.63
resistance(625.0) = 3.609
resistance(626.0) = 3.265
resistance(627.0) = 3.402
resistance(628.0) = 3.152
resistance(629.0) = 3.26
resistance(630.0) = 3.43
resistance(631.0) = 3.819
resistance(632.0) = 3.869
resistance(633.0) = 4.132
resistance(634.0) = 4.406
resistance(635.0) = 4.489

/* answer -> 476.0 K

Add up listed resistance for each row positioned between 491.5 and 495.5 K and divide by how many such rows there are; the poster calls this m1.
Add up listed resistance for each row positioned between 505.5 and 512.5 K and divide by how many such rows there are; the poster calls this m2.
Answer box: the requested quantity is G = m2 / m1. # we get 1.13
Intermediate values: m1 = 9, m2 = 10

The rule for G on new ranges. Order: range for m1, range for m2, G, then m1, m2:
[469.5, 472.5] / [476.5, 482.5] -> 1.02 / 8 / 9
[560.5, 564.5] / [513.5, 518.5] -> 0.98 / 11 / 11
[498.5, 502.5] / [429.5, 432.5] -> 0.60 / 9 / 6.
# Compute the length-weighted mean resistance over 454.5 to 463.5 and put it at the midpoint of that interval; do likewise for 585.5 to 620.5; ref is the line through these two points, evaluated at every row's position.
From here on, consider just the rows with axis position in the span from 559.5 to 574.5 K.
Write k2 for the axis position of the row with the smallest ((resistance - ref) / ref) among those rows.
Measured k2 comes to 573.0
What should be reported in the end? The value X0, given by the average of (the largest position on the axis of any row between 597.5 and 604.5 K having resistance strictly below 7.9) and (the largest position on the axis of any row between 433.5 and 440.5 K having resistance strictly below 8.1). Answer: 522.0 K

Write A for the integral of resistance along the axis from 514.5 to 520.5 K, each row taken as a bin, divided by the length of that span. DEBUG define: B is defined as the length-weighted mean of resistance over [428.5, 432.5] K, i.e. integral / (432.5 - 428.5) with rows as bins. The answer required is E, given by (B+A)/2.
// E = 8.4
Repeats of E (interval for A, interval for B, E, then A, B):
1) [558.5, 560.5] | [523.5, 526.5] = 10.5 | 10.5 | 10.5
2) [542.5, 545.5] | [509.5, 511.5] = 10.0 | 9.5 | 10.5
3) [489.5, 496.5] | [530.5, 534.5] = 9.5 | 8.8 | 10.2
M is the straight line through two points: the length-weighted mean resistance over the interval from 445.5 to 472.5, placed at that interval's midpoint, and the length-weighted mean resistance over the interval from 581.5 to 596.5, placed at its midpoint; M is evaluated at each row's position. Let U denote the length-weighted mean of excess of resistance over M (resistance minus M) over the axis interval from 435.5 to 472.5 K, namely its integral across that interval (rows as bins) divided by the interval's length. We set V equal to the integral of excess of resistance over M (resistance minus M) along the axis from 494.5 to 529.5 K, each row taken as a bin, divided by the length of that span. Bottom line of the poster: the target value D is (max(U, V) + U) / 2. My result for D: 1.26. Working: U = -0.4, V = 2.9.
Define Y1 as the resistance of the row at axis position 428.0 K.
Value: 5.62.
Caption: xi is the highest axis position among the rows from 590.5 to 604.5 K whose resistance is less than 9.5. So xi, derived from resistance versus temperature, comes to 604.0 K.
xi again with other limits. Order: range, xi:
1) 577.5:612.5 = 612.0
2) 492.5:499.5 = 499.0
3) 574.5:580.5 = 580.0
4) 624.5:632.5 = 632.0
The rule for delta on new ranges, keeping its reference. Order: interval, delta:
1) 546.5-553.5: 549.0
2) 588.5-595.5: 595.0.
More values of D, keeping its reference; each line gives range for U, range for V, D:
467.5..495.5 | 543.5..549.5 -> 1.73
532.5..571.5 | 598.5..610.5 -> 2.89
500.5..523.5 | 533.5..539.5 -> 3.06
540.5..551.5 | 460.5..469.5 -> 2.41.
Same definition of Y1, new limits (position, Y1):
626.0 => 3.265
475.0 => 7.872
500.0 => 9.333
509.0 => 9.767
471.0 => 8.526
